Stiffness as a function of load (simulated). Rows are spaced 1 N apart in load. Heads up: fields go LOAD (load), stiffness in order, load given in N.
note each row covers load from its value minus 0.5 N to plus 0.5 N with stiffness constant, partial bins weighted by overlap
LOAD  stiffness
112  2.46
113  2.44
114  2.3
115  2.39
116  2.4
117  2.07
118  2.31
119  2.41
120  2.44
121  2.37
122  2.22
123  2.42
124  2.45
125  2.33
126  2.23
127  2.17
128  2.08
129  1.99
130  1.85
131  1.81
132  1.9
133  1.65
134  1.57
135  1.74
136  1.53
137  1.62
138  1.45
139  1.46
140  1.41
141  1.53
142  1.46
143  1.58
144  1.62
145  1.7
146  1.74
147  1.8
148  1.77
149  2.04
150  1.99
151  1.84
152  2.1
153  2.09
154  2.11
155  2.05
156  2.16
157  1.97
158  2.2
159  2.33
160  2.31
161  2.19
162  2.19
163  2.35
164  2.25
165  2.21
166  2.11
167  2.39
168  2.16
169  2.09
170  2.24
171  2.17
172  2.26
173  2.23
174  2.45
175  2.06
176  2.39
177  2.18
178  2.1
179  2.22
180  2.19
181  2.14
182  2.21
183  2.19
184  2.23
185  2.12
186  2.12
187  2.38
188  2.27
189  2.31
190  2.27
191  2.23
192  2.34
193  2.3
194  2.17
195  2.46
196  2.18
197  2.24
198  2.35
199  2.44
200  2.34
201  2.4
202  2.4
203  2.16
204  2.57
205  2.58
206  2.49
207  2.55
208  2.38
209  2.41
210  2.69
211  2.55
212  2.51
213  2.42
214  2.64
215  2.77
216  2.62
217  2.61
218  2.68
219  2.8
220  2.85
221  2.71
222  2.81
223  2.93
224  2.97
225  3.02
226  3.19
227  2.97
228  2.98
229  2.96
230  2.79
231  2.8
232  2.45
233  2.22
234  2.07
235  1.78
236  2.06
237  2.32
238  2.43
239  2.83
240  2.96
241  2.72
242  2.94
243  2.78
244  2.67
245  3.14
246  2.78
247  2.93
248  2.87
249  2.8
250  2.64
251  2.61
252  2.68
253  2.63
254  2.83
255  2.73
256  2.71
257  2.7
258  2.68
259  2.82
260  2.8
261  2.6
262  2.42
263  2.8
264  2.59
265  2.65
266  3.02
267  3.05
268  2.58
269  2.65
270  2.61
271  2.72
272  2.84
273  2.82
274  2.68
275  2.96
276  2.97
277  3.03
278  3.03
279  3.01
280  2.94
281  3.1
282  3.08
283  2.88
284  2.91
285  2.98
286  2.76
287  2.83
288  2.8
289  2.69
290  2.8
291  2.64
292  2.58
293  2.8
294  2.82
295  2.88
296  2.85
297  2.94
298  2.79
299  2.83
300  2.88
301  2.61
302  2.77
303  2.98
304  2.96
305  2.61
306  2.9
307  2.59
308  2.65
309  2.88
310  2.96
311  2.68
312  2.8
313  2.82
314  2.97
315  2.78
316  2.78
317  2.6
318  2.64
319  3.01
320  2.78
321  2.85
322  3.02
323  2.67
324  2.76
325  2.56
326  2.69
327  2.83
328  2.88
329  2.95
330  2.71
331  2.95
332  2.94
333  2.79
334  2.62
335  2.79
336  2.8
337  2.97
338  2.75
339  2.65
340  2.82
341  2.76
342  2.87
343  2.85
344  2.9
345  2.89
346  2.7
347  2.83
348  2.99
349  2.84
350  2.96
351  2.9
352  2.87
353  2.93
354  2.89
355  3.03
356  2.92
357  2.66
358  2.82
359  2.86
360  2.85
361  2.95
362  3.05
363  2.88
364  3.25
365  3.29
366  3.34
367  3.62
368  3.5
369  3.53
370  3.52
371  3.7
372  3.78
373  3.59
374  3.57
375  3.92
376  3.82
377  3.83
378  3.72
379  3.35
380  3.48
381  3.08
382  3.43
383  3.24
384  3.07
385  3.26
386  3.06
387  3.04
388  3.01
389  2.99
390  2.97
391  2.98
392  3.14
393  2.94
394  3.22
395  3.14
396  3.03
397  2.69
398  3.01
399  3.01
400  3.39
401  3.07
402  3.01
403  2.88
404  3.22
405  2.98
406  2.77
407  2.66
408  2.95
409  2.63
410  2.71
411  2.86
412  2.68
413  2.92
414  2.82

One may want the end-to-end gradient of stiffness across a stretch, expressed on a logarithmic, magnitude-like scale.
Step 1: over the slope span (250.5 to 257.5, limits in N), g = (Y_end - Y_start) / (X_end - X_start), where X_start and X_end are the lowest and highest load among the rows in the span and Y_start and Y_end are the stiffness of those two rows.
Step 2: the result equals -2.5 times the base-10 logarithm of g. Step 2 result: 4.56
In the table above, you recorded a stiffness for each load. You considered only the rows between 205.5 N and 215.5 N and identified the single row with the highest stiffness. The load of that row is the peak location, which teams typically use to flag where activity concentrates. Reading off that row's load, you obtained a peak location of 215 N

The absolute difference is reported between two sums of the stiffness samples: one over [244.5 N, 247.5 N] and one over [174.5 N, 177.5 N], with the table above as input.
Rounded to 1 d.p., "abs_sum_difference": 2.2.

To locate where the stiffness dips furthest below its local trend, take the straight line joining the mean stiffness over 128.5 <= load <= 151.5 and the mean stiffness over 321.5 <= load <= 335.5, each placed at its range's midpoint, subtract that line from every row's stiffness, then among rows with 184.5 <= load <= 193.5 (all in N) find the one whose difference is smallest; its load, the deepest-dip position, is 186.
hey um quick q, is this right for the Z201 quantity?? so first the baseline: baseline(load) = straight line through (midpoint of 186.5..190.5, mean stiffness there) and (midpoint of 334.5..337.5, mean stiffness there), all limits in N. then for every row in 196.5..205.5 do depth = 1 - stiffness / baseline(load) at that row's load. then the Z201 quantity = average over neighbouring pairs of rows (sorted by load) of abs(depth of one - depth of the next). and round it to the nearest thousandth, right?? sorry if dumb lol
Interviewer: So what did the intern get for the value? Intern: 0.054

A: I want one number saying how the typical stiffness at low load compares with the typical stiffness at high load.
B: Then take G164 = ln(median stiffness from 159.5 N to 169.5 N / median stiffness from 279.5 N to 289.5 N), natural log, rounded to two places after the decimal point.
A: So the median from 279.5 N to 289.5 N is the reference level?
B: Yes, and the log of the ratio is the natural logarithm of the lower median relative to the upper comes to -0.27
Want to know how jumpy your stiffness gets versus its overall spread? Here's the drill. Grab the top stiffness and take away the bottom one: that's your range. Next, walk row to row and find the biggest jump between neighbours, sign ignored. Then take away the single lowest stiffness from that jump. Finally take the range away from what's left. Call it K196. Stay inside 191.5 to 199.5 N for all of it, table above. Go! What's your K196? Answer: -2.2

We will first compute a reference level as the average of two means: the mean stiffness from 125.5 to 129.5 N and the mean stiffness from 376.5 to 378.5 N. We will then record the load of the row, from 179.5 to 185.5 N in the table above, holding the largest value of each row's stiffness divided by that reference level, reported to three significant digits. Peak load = 184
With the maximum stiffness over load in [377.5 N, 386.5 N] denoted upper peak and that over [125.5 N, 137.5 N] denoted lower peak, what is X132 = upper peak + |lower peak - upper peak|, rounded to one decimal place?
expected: 5.2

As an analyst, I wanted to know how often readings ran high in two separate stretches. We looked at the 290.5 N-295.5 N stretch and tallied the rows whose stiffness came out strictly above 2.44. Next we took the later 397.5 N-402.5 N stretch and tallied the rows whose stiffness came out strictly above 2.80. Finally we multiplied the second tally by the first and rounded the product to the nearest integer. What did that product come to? 25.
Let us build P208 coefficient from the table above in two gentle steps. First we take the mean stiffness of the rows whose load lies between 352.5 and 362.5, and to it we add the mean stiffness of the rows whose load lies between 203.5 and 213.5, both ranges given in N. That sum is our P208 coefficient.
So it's 5.4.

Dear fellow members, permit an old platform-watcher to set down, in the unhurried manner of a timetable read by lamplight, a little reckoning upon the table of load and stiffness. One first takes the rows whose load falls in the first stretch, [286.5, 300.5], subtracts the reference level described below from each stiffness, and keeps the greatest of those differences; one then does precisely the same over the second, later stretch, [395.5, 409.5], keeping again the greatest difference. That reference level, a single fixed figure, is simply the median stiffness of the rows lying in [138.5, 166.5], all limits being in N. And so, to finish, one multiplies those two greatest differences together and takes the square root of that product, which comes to 1.1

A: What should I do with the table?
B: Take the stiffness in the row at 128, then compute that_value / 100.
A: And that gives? 0.021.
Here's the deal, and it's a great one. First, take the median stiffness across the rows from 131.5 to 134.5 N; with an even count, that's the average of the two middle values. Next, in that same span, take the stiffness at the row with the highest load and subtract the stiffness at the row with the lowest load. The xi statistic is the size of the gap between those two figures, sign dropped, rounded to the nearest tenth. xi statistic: 2.0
